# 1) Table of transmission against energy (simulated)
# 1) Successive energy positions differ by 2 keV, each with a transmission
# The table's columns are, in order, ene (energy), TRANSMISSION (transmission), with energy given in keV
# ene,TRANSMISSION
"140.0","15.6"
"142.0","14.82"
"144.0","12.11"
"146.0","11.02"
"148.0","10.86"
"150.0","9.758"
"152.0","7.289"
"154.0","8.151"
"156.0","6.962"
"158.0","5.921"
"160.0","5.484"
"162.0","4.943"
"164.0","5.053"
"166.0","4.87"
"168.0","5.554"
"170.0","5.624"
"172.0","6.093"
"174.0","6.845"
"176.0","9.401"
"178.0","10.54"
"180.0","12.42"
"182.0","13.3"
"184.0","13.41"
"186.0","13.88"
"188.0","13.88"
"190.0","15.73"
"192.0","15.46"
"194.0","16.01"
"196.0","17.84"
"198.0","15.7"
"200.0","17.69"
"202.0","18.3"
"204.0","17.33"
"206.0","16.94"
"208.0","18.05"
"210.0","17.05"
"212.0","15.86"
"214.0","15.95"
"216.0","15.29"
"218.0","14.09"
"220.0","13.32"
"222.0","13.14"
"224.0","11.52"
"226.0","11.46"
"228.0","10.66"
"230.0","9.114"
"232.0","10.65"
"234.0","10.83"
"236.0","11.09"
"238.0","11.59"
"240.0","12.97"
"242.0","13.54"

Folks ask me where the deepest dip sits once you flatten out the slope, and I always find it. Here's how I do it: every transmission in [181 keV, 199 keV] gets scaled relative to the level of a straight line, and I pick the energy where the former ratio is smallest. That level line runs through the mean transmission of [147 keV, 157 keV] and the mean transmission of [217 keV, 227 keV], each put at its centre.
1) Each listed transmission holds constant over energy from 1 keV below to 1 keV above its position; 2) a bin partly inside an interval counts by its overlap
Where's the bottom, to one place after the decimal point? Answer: 184.0 keV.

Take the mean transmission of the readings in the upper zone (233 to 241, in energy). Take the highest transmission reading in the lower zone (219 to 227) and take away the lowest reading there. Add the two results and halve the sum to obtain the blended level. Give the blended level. 6.7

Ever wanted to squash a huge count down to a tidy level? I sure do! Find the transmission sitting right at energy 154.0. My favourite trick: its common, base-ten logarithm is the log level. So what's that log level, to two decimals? 0.91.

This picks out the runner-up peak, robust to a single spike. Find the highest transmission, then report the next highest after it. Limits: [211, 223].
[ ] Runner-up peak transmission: 15.86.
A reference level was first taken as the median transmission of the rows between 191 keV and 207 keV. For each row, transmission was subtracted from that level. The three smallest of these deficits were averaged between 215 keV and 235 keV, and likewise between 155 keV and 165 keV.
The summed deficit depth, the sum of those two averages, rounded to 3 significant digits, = 13.9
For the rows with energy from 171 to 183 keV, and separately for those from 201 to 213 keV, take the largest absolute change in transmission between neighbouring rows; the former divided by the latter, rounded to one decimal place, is 2.1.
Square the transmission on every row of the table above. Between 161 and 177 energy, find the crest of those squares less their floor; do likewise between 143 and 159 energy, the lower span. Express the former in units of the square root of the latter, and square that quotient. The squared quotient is 37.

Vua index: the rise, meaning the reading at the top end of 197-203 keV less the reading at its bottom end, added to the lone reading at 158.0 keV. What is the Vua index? 9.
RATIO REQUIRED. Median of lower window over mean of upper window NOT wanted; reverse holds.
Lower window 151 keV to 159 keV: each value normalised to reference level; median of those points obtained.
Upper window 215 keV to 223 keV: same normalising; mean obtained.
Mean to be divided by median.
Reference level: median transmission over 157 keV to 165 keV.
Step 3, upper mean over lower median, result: 2.0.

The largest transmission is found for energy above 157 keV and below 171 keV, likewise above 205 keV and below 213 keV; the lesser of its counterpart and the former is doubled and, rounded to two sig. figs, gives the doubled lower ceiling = 12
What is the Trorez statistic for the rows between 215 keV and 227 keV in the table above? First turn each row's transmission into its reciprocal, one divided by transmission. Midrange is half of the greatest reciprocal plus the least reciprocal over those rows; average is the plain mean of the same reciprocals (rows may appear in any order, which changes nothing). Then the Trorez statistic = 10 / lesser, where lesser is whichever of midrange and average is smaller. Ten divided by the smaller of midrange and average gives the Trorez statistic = 131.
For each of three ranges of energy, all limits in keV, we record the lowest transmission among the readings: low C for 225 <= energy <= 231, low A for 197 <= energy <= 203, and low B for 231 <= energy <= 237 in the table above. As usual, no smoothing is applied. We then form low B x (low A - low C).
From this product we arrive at 70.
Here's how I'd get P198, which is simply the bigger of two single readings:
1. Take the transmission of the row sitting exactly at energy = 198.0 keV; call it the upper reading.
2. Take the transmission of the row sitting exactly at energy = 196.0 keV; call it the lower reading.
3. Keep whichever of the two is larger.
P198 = 18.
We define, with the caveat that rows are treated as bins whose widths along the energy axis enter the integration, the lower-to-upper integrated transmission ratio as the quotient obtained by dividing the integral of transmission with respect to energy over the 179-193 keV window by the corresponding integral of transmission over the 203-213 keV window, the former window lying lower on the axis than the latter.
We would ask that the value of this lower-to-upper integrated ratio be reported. 1.2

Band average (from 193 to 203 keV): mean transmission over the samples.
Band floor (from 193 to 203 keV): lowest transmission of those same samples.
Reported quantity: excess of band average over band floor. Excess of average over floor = 1.41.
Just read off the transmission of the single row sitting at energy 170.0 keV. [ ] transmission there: 5.624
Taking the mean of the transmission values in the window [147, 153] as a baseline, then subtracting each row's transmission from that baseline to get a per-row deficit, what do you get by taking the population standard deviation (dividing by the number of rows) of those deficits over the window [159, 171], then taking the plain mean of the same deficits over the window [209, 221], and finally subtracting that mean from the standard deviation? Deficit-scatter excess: 6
